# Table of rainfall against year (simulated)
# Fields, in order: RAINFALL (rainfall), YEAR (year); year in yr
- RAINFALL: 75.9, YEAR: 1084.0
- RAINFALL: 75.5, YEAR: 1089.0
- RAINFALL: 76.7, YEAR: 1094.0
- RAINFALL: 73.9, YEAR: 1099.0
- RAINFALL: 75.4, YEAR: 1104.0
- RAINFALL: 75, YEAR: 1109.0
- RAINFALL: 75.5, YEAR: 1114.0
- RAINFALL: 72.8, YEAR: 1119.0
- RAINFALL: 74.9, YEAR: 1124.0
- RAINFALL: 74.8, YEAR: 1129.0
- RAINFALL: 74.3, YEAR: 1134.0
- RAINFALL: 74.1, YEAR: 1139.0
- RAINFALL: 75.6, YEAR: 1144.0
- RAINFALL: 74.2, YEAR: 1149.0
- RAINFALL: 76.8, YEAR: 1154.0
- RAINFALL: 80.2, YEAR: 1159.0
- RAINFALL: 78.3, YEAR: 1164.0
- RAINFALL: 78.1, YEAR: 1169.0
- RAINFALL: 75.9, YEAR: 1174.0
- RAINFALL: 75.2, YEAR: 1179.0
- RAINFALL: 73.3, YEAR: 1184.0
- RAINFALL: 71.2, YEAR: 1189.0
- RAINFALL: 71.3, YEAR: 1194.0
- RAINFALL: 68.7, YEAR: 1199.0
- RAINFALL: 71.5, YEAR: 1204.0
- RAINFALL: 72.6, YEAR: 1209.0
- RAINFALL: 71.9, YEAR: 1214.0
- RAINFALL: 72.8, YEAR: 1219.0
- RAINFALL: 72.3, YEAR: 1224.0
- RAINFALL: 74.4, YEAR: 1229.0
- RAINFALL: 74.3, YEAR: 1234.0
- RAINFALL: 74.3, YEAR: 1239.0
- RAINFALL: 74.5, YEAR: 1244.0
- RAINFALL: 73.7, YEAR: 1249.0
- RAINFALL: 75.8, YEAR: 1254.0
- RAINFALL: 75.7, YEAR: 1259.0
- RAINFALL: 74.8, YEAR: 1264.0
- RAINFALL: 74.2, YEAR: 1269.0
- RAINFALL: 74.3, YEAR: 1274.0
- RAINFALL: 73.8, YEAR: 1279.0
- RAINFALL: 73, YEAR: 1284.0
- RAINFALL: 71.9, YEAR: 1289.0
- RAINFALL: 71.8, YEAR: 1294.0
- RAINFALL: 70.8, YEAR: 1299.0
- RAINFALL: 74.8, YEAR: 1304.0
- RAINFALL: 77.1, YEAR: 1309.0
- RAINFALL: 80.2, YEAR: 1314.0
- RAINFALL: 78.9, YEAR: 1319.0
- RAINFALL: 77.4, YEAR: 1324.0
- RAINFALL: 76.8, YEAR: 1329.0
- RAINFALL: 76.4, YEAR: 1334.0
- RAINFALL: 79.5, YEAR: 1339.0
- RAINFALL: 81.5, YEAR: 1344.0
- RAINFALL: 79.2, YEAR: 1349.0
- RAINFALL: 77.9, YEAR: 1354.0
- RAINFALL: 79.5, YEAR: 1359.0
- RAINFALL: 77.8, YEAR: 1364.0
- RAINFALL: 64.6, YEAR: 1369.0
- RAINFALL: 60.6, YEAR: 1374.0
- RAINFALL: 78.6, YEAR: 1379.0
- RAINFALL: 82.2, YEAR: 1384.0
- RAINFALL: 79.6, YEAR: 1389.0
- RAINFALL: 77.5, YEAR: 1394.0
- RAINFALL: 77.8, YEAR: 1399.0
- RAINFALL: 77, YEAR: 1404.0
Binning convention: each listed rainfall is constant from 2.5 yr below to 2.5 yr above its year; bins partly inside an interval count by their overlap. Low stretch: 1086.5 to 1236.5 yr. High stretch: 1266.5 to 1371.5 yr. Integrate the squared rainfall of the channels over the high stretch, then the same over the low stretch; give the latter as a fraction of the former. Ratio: 1.4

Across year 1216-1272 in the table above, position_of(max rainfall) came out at 1254.0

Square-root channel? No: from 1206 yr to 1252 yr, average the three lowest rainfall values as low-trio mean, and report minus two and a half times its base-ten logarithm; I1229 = -4.65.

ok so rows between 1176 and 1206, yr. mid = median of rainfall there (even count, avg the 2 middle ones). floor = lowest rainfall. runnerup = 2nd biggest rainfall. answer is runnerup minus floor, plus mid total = 76.0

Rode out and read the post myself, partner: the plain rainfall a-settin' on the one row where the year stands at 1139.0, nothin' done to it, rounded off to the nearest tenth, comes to 74.1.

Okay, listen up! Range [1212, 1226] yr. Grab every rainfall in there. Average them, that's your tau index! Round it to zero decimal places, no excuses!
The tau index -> 72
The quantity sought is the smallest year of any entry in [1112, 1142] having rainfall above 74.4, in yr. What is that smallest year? 1114.0 yr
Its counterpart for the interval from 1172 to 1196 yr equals 1174.0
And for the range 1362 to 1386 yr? 1364.0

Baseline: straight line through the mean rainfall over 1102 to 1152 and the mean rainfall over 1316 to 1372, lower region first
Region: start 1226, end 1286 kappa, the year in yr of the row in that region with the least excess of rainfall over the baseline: 1284.0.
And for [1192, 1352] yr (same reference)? 1199.0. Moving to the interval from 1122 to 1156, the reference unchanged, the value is 1149.0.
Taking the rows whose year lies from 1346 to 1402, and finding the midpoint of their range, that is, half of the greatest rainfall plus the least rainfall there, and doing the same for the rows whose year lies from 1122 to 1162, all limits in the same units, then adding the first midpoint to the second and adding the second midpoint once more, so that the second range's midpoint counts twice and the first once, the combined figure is 226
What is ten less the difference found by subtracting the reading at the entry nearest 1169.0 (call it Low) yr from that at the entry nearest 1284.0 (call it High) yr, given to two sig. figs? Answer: 15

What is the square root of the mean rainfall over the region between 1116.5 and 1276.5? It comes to 8.62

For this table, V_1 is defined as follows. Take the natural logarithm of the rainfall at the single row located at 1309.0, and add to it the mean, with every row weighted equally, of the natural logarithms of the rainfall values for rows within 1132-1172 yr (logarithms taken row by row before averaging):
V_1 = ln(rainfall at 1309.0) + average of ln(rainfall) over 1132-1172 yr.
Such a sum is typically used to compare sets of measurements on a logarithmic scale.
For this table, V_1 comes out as 8.68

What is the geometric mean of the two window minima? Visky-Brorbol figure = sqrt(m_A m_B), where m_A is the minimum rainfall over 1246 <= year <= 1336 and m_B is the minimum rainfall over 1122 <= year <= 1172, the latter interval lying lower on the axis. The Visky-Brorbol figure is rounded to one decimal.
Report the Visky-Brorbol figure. 72.4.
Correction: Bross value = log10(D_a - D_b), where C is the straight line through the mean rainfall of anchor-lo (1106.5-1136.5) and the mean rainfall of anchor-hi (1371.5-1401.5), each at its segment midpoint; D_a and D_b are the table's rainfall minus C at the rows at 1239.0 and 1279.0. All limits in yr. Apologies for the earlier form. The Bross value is -0.1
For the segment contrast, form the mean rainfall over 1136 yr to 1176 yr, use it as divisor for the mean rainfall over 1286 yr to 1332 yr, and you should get 0.99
